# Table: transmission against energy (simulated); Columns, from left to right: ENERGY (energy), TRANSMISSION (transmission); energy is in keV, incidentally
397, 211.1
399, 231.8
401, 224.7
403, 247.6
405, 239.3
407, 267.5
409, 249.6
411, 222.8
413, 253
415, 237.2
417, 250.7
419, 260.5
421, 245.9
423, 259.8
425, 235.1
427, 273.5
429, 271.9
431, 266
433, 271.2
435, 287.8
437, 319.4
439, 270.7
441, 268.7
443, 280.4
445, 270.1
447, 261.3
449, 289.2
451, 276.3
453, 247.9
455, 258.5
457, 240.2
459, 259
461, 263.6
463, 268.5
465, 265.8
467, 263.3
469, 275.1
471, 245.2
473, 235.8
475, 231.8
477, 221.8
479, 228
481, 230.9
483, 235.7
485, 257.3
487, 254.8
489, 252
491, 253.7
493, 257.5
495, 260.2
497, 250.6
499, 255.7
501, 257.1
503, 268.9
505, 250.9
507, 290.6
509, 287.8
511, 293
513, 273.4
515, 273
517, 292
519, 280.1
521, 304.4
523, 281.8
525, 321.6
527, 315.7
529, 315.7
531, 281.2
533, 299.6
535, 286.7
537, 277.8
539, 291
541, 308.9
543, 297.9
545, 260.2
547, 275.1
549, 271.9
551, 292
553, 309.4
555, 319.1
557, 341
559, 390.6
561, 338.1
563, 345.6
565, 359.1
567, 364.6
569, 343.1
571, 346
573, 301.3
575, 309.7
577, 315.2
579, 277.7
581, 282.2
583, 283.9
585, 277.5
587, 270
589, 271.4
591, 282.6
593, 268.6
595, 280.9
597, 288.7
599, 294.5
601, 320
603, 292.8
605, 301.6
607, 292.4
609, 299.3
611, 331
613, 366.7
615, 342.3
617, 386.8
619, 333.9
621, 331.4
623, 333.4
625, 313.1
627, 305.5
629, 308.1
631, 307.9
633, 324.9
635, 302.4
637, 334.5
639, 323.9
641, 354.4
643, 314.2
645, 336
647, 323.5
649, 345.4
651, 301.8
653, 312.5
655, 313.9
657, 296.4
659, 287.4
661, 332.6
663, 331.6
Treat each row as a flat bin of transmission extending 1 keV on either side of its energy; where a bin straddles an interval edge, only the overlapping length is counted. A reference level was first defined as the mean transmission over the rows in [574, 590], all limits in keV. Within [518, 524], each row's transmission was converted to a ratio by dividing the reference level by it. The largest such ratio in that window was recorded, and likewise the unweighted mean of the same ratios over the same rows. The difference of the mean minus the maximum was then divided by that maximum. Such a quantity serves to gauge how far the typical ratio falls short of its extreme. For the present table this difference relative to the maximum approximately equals -0.029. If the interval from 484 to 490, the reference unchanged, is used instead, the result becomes -0.011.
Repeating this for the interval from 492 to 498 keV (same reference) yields -0.021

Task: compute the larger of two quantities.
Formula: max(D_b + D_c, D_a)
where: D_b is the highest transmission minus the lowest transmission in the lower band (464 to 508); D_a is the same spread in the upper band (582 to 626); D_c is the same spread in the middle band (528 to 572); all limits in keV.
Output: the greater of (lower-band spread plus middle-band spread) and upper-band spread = 199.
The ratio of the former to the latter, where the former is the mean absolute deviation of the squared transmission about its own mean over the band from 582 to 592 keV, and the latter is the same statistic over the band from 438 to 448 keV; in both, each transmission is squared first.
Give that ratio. 1.2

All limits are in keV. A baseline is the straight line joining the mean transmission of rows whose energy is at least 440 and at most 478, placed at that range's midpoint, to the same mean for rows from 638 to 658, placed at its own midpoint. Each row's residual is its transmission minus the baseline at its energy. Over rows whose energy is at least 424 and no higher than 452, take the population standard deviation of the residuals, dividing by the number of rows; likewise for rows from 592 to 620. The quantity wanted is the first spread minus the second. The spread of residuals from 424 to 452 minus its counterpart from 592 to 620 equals -14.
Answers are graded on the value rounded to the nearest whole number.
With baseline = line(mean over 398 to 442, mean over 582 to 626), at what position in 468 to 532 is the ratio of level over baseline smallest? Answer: 477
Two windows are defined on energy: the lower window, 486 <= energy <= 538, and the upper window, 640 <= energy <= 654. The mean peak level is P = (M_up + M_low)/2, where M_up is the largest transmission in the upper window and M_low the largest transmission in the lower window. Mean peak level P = 338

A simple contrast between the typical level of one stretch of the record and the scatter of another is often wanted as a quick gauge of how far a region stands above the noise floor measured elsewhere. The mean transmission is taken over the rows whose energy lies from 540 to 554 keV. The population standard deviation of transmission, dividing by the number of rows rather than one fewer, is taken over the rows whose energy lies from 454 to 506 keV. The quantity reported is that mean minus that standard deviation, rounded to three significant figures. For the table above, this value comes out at 274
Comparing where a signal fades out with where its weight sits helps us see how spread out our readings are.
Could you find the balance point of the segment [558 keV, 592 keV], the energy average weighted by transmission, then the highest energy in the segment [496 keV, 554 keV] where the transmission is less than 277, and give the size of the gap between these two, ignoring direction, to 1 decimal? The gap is 24.9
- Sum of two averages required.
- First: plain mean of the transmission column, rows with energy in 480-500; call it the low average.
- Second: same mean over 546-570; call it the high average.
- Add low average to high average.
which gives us 580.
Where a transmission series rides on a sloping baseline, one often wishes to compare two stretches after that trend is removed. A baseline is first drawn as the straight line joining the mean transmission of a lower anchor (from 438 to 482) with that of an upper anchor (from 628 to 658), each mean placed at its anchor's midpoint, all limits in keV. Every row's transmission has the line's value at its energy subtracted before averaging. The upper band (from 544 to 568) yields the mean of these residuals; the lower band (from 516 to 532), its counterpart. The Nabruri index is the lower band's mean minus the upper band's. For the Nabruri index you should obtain -12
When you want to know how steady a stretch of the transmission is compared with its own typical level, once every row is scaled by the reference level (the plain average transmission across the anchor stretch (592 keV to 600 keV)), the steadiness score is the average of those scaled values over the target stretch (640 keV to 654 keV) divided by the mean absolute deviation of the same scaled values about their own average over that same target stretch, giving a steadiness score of 21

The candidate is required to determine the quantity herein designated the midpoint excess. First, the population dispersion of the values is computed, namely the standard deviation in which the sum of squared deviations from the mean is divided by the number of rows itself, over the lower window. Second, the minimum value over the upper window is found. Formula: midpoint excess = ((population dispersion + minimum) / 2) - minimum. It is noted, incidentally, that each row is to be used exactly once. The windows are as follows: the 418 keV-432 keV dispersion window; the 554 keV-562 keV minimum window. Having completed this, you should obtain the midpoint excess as -153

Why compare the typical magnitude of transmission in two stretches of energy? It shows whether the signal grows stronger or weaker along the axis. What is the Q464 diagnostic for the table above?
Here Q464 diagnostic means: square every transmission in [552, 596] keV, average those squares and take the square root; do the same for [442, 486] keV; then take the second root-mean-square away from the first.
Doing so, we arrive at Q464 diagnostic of 59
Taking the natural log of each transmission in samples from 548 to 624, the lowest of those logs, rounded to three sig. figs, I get 5.59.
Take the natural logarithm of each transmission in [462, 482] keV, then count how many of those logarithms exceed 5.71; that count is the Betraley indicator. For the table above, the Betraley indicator 0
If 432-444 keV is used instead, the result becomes 1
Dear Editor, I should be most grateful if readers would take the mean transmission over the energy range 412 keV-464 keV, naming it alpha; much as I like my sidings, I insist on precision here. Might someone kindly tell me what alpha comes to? 265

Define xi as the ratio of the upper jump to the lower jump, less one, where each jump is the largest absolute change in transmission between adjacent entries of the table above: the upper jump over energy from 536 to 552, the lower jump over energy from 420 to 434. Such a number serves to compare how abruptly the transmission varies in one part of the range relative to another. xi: 0.0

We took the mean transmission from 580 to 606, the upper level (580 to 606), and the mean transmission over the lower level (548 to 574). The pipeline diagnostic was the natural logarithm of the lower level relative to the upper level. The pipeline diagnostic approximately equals 0.15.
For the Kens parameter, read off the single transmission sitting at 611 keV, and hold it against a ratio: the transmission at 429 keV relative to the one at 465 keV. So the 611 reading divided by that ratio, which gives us 324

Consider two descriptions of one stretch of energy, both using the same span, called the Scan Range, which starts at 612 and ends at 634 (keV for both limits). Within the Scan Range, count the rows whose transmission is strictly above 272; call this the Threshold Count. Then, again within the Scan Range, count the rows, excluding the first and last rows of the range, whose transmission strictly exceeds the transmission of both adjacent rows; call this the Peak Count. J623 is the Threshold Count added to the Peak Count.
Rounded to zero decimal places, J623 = 14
